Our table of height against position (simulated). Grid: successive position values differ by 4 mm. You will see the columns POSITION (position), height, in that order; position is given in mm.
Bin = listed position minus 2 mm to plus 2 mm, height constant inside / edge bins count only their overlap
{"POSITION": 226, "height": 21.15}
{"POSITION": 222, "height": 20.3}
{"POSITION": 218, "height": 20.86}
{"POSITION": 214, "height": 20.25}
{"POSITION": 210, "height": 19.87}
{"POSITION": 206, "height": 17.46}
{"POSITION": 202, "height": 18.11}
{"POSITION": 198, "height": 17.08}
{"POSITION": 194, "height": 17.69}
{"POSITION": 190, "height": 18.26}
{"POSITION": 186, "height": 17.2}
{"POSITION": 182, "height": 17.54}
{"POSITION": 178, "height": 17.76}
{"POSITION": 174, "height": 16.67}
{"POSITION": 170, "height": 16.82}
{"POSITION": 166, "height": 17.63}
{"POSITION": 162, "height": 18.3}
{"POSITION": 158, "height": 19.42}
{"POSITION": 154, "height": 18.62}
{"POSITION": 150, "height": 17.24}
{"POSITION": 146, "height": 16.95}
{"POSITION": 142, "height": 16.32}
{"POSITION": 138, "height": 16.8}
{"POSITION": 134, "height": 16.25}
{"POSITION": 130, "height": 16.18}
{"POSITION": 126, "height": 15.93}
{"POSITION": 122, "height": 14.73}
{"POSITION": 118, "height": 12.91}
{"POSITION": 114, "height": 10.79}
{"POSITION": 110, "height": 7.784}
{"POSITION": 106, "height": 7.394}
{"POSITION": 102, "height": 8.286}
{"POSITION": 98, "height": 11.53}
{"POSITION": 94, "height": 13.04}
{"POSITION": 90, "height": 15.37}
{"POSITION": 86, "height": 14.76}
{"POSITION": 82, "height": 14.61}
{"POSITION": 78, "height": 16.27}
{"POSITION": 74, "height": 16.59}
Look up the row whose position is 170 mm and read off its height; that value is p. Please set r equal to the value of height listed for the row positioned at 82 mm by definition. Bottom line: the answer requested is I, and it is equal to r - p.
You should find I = -2.2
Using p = 16.82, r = 14.61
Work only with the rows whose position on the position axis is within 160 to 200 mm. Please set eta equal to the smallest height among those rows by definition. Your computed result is 16.67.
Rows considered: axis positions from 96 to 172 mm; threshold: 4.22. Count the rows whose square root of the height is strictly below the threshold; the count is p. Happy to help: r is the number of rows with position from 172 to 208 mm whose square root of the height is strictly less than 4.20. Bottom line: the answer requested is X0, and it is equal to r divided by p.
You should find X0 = 0.3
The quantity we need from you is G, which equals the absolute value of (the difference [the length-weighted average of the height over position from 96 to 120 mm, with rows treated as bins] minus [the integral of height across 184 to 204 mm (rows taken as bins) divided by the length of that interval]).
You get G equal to 7.9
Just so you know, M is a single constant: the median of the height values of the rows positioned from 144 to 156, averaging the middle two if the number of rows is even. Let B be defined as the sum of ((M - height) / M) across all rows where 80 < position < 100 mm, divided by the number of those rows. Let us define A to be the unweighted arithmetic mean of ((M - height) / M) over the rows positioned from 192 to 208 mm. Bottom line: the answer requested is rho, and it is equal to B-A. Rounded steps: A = -0.02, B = 0.20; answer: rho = 0.22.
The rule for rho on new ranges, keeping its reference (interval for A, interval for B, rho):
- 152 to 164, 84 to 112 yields 0.44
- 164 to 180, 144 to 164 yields -0.05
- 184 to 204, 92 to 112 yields 0.47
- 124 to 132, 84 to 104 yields 0.20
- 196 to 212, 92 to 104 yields 0.42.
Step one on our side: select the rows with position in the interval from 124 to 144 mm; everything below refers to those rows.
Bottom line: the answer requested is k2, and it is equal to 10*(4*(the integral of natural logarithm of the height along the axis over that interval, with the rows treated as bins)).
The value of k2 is 2233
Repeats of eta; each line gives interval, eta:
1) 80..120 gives 7.394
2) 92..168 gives 7.394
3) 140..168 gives 16.32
